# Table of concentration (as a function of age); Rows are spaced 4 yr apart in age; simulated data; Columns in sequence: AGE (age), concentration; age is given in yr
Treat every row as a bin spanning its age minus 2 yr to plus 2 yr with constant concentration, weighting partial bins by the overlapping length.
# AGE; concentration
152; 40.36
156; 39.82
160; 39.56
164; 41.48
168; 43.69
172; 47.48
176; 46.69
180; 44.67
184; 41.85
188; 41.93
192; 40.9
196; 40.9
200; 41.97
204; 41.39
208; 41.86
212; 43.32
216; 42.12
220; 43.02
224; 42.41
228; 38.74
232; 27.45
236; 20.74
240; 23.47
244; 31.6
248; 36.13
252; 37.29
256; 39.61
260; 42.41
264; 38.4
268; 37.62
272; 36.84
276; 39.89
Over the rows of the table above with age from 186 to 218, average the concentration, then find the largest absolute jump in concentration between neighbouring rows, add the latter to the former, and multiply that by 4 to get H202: 173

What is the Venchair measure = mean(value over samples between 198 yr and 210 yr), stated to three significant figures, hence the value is 41.7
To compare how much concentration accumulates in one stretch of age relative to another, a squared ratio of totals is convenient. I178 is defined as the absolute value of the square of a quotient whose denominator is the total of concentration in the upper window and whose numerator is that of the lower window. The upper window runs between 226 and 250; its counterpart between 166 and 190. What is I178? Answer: 2.2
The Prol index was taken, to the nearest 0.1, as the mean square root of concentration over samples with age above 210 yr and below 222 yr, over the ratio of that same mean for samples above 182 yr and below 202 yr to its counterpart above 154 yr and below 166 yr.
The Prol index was 6.4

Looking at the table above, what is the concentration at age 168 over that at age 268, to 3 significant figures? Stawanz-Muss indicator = 1.16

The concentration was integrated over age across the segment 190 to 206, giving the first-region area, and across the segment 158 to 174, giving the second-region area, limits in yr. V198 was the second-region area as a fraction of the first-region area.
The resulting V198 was 1.04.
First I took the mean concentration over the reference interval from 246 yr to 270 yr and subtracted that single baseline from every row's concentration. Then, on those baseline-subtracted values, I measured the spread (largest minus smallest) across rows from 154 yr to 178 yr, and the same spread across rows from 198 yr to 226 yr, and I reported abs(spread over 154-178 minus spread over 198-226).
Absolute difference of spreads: 6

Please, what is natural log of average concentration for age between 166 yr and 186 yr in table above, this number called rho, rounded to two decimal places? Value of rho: 3.80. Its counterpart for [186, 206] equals 3.72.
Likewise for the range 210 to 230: 3.74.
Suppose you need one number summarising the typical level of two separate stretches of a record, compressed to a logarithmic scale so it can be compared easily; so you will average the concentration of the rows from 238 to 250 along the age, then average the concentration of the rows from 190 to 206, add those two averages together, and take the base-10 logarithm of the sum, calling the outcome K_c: 1.855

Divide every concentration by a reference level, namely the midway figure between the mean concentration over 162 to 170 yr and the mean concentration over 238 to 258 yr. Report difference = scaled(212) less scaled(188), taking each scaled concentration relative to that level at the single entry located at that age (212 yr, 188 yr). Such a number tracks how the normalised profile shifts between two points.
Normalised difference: 0.04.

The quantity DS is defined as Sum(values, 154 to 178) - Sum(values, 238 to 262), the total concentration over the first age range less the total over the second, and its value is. 48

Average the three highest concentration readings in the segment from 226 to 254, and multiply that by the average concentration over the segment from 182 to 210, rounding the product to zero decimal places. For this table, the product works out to 1553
